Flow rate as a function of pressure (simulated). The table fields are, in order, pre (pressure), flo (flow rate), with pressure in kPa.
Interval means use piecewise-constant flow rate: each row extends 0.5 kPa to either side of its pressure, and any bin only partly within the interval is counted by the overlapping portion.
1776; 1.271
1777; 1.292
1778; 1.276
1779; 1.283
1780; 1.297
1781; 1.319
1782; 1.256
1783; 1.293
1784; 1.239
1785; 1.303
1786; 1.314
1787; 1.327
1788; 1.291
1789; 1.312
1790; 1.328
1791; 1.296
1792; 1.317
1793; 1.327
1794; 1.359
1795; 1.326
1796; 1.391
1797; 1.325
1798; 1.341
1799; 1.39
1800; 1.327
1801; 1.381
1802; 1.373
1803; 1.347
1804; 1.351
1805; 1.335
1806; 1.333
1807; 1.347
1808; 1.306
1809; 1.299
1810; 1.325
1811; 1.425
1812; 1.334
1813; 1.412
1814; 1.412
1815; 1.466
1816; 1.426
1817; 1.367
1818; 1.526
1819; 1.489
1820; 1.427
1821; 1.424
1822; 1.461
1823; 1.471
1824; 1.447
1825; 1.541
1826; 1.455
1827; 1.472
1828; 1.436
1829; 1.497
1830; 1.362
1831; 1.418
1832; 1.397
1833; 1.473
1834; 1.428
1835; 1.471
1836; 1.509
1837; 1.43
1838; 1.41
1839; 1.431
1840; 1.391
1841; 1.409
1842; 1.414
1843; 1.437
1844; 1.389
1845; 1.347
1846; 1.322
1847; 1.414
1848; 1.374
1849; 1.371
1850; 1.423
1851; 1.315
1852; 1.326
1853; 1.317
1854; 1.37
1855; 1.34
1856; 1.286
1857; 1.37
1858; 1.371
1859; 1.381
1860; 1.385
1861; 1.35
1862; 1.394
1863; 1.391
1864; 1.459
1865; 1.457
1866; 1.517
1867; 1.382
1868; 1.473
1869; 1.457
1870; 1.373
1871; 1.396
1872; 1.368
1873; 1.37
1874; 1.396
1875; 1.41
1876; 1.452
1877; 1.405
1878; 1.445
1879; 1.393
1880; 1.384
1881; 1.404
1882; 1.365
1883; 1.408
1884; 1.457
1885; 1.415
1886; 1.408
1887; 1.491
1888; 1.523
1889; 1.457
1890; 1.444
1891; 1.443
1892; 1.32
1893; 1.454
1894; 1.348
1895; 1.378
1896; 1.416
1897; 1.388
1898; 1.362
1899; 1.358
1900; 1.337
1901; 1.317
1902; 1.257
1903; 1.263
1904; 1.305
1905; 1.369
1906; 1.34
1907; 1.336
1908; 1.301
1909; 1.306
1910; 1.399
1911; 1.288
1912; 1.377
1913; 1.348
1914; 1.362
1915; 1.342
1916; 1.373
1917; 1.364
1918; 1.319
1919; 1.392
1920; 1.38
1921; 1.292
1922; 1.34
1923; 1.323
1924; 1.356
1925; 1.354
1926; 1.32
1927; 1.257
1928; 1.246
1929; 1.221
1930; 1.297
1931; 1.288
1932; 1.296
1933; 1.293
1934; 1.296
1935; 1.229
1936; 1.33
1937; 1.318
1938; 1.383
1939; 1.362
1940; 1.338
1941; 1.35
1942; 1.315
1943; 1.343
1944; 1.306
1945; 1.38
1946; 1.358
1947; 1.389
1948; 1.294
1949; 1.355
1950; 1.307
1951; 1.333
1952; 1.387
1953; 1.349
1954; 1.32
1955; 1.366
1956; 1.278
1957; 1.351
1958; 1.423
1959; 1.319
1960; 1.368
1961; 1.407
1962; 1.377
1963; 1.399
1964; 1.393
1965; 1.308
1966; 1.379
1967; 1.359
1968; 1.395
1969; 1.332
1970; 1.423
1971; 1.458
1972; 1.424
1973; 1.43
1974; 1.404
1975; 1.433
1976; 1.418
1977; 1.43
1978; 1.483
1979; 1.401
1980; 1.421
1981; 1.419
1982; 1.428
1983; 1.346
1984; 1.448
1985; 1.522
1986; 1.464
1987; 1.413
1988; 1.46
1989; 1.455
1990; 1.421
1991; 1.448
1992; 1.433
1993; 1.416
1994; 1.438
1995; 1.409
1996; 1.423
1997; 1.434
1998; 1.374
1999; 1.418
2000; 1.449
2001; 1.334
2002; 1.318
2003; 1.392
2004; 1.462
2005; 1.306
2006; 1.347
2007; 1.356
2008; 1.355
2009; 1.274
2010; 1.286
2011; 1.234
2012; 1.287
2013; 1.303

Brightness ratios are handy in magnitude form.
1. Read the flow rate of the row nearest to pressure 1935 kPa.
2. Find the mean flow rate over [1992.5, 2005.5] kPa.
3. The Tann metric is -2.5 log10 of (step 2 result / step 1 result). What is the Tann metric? -0.14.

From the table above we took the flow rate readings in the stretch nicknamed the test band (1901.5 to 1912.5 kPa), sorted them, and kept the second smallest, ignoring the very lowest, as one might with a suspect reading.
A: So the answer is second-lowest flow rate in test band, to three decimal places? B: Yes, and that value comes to 1.263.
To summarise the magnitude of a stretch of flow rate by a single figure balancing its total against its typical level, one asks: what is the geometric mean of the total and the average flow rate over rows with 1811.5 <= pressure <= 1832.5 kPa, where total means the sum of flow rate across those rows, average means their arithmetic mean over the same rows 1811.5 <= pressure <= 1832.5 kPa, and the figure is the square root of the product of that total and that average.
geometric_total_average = 6.6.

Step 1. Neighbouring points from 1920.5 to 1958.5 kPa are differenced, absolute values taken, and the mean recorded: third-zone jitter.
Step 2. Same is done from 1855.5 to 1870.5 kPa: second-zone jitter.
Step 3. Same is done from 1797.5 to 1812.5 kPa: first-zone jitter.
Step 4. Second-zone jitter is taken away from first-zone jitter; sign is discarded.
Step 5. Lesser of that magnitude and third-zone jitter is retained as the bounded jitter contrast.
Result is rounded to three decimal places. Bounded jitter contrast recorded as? 0.010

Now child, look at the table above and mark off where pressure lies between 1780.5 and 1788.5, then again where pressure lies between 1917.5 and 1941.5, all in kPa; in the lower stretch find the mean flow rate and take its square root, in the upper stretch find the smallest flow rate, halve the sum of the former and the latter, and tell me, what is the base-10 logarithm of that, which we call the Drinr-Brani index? 0.072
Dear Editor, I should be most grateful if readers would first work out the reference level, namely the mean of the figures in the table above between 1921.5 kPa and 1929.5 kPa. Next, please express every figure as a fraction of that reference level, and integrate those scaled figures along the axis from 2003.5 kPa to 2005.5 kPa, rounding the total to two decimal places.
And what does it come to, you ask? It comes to 2.13 kPa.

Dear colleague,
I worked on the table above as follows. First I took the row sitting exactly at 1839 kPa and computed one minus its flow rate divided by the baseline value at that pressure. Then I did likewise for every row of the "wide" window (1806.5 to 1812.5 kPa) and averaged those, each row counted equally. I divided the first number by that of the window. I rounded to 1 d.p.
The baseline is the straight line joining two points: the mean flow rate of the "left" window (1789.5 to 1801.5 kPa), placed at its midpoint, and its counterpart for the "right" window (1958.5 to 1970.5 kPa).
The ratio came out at -14.9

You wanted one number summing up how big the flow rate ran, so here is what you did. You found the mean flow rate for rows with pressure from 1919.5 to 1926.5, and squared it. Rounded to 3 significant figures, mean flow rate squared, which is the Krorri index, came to 1.79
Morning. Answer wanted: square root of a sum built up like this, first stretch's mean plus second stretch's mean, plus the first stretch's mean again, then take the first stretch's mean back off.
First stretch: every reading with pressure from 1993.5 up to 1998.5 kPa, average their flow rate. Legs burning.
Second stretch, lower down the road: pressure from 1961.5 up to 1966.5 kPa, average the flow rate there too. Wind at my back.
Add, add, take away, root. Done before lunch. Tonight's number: 1.669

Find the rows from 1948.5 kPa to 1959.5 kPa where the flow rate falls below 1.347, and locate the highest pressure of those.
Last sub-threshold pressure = 1959 kPa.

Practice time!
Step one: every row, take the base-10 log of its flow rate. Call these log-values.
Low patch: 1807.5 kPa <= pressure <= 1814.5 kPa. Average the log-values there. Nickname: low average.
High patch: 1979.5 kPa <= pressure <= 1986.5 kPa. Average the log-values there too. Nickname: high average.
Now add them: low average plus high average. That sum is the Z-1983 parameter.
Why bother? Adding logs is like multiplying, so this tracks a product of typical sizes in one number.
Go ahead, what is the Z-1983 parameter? 0.290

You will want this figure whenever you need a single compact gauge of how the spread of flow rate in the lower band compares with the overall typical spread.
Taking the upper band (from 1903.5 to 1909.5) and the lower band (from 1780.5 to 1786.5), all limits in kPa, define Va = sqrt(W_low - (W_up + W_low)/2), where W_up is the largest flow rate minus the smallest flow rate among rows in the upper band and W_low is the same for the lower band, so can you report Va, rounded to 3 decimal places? 0.077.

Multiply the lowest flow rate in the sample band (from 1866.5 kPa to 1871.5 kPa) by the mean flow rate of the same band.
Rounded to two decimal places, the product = 1.94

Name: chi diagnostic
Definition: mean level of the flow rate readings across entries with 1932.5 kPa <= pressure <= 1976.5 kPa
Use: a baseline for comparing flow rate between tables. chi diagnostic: 1.36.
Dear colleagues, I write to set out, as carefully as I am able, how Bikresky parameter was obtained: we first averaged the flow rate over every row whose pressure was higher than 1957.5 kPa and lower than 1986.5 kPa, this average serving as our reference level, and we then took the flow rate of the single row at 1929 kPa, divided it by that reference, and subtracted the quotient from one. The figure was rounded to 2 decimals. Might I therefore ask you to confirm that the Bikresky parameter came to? 0.13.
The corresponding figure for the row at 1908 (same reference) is 0.08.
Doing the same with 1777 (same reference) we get 0.08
